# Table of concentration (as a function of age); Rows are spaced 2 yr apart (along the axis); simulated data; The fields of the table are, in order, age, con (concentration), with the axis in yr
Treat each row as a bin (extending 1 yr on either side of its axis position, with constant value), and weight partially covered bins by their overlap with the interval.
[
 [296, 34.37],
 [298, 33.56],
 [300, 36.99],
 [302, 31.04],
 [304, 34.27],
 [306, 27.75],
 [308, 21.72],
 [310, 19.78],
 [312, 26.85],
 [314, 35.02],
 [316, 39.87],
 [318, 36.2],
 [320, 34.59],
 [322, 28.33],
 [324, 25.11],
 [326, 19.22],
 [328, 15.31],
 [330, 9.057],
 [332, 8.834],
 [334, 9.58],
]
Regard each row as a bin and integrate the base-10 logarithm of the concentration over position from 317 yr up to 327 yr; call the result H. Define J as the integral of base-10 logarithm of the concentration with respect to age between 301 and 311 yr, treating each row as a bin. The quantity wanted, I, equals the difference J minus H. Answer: -0.3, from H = 14.5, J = 14.2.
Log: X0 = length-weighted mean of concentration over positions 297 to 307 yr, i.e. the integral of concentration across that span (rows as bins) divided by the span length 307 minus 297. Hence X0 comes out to 33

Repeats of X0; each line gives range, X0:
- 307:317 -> 29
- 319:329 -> 25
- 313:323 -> 35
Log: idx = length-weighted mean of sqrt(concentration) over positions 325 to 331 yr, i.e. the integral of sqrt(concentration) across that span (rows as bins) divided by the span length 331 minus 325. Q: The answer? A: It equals 3.77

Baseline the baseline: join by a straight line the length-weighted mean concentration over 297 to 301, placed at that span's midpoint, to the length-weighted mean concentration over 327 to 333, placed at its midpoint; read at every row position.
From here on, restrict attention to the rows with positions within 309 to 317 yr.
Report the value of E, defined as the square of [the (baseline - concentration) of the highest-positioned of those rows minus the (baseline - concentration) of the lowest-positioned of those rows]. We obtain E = 614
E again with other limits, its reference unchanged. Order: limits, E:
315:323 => 47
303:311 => 96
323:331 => 129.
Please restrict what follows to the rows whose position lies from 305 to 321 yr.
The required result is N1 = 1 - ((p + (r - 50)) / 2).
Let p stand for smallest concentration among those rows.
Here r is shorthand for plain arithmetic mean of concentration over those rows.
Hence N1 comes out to 1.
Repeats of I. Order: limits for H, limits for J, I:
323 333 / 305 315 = 2.6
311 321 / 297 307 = -0.2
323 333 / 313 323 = 3.8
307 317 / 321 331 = -1.9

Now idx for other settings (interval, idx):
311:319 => 5.86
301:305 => 5.71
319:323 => 5.60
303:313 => 5.08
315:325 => 5.71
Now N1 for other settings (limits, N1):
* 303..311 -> 3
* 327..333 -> 16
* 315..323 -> -6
